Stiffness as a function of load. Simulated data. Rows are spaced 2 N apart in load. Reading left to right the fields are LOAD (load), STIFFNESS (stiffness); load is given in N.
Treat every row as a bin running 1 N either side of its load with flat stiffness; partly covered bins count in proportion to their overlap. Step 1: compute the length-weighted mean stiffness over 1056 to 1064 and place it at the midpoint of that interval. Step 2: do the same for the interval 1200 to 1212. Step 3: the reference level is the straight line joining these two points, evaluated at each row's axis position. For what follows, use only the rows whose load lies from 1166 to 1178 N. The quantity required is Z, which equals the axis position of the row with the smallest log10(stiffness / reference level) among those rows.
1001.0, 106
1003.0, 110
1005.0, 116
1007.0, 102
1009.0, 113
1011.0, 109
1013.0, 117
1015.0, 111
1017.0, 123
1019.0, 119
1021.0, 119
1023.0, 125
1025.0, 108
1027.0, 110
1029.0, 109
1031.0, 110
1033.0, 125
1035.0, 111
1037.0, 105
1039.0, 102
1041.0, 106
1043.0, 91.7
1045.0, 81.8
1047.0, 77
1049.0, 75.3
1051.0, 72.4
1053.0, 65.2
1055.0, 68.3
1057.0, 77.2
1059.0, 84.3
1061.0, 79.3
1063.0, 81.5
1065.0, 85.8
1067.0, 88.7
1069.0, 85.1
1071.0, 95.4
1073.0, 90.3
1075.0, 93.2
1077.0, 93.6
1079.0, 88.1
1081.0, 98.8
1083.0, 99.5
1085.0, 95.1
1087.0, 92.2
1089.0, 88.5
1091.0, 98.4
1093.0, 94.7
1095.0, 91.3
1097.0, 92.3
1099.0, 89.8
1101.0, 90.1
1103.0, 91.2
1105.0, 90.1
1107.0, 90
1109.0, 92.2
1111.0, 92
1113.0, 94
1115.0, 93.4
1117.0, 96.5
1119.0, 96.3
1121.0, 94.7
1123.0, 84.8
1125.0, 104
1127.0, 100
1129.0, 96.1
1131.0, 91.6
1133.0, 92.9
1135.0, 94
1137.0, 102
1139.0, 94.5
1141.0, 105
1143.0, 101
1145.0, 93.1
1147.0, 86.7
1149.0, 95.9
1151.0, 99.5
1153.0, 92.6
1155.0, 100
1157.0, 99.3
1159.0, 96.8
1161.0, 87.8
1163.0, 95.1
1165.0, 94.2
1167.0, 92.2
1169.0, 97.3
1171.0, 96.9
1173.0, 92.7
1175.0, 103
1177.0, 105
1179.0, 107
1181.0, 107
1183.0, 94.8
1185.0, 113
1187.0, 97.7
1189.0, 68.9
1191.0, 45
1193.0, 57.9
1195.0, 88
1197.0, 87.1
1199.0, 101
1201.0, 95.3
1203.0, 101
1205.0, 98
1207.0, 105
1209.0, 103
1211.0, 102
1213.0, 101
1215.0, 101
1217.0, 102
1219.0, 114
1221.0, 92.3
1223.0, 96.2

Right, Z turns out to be 1173.0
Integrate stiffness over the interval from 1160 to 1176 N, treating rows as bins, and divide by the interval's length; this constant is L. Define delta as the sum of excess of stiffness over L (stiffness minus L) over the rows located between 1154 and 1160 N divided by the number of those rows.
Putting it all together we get 3.8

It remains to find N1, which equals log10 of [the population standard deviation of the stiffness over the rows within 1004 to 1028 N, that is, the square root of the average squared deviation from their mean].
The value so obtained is 0.81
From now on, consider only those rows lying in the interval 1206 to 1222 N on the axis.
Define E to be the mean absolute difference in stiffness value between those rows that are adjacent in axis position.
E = 5.5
